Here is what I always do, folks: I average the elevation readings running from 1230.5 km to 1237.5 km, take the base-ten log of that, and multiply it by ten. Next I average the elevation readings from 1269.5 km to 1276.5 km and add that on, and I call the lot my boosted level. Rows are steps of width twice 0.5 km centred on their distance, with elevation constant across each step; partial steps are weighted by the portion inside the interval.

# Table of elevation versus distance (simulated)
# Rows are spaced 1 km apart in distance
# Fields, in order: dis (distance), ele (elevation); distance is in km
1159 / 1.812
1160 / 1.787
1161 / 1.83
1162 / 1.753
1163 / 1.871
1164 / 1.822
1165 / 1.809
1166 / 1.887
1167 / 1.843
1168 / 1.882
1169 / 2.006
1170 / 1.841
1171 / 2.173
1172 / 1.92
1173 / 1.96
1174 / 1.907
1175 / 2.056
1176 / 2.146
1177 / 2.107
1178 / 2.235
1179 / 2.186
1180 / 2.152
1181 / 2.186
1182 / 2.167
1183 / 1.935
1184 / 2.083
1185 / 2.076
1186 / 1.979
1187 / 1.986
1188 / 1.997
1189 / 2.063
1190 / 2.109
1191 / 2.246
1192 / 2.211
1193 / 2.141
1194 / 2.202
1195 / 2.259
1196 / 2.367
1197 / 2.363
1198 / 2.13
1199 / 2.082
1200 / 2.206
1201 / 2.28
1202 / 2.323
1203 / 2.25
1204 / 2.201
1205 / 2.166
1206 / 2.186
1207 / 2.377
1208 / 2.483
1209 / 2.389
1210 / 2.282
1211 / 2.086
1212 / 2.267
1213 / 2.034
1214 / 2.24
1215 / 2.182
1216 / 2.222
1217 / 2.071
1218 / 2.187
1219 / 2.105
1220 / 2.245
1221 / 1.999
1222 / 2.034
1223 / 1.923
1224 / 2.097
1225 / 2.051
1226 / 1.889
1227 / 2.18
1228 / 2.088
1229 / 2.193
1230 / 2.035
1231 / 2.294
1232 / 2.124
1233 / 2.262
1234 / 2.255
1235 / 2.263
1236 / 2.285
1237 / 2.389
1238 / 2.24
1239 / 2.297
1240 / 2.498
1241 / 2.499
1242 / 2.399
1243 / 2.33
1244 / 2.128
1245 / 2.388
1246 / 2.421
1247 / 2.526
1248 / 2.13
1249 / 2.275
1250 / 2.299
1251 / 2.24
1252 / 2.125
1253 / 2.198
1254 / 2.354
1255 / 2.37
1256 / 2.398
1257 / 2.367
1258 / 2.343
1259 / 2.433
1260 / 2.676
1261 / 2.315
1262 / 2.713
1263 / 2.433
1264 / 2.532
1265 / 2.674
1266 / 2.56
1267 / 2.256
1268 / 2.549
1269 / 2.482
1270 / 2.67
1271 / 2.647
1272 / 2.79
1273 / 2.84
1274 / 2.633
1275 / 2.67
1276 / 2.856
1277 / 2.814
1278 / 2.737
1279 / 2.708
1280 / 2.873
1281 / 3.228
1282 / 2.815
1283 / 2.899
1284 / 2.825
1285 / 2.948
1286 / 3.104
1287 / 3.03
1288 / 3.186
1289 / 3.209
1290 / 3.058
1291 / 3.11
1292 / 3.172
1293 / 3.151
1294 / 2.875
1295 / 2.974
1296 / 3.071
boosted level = 6.3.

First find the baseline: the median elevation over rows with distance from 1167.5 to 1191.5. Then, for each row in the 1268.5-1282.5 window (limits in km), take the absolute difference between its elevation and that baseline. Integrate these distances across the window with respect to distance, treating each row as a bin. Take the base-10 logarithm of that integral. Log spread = 1.0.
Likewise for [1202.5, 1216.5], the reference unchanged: 0.4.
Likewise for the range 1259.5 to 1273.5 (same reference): 0.9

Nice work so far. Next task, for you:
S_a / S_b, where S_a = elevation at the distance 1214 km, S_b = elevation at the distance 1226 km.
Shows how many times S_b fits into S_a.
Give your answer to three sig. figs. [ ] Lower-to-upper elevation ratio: 1.19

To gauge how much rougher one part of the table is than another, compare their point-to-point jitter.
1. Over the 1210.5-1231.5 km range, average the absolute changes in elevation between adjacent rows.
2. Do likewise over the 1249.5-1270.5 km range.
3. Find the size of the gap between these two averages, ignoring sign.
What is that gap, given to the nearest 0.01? 0.01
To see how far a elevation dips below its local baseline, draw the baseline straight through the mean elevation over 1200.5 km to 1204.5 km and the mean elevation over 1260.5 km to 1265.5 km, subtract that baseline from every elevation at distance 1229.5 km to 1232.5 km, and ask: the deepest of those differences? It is -0.351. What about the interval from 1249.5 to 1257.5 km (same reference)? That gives -0.359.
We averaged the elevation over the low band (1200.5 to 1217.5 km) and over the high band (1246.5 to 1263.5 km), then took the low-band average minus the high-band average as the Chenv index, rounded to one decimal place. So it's -0.1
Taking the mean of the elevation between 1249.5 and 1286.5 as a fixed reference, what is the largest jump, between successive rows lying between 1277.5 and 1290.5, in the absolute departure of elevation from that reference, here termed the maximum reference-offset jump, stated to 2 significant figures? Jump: 0.41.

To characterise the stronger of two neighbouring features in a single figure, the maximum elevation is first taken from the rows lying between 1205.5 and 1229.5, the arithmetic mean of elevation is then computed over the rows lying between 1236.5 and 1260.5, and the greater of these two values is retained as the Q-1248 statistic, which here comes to 2.48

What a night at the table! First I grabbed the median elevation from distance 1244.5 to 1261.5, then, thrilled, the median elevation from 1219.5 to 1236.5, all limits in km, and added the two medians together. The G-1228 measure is 4.48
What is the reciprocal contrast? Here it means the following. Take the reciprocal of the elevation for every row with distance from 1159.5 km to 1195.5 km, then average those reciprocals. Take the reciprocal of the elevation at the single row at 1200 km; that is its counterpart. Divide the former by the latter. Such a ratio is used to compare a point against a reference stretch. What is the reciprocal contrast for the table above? 1.10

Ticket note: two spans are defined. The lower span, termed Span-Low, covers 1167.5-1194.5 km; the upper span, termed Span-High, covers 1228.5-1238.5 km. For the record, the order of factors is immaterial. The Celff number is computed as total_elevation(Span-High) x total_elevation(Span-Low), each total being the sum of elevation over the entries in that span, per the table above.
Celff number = 1250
